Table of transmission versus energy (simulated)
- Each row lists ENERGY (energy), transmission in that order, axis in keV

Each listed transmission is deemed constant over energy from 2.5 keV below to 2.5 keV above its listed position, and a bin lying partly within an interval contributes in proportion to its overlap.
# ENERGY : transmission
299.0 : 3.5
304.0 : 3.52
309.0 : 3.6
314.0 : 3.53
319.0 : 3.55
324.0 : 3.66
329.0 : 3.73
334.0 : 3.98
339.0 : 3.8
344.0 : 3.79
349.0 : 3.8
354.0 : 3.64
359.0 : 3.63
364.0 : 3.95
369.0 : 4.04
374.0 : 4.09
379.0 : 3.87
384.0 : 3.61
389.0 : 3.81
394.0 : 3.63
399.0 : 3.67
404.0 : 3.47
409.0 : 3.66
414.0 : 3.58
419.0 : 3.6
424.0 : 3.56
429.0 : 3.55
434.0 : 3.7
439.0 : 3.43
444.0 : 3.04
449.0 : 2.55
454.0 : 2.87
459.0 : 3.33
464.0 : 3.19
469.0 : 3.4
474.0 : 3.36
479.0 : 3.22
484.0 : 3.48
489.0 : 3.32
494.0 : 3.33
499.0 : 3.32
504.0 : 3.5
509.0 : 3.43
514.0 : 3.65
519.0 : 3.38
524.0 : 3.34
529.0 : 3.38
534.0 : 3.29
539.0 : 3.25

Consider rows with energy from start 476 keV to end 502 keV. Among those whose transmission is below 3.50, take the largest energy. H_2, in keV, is 499.0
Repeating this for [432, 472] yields 469.0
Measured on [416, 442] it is 439.0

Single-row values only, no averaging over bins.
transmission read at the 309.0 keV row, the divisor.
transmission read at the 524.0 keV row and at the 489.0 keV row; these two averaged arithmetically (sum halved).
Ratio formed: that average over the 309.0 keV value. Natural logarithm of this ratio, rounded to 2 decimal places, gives -0.08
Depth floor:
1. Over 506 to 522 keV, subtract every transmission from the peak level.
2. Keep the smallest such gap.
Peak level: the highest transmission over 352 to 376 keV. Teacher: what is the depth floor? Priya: 0.4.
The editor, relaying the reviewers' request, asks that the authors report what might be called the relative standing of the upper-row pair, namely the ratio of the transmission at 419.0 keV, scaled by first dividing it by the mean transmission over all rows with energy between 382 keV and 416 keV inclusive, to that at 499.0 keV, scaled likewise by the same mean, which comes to 1.08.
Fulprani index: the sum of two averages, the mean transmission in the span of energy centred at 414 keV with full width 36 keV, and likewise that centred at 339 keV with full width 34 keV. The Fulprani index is 7.36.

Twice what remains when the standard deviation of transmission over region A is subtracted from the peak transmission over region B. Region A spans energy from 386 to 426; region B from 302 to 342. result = 7.8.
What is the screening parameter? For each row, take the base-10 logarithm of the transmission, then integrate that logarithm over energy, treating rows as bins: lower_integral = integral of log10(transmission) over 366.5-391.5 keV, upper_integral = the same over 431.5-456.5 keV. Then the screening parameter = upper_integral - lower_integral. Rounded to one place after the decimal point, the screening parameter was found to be -2.5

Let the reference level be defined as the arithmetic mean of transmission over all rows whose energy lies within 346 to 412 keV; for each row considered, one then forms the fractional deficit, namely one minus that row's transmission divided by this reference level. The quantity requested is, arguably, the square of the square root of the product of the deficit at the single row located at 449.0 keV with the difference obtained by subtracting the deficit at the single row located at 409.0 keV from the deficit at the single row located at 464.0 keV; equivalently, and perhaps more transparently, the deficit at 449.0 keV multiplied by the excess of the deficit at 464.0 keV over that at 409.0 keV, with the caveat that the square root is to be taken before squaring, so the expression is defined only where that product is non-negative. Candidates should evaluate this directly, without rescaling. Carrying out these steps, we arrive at 0.040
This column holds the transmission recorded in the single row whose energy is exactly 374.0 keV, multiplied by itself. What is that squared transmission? 16.7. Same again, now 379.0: 15.0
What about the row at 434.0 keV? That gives 13.7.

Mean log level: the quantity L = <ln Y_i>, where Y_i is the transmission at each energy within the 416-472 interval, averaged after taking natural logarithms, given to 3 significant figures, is 1.19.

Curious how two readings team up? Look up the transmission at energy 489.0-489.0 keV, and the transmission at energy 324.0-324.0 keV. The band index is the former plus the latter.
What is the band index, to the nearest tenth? 7.0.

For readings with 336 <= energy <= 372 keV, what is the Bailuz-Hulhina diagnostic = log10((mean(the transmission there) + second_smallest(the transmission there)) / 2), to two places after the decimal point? 0.57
